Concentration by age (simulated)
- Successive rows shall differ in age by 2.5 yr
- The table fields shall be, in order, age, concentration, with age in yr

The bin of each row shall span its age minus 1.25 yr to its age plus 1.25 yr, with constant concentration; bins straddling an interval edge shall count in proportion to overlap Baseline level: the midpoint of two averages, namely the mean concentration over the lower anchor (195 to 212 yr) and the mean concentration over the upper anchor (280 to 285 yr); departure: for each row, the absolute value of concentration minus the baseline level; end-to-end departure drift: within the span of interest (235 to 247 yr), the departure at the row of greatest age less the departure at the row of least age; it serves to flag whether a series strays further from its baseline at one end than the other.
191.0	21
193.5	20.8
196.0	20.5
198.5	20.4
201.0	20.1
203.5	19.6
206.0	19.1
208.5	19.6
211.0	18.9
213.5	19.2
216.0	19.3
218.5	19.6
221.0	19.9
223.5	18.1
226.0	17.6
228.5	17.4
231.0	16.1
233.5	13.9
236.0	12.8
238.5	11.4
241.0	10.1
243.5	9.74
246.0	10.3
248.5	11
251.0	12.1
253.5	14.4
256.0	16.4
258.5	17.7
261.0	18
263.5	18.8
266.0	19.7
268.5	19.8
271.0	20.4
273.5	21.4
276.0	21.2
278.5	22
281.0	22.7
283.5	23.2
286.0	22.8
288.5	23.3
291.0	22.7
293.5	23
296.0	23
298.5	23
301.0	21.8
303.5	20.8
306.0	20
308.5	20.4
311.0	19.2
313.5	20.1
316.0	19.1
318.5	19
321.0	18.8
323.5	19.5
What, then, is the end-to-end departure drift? 2.5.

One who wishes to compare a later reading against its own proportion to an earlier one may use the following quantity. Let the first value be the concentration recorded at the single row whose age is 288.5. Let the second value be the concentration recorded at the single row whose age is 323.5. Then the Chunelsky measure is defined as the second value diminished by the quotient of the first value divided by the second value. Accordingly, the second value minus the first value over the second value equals 18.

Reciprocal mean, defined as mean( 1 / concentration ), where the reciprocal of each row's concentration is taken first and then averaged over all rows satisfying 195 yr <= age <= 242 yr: 0.059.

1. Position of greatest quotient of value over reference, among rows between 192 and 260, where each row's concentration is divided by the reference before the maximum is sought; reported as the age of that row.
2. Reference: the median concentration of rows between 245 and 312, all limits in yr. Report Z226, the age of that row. 193.5 yr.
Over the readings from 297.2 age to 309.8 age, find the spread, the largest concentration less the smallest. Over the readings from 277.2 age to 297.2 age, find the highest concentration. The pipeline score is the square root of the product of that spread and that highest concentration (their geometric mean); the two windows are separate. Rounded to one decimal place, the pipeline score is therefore 8.4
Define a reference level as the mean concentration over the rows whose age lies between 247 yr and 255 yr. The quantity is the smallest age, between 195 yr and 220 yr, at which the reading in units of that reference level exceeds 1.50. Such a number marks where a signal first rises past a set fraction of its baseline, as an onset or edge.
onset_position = 196.0 yr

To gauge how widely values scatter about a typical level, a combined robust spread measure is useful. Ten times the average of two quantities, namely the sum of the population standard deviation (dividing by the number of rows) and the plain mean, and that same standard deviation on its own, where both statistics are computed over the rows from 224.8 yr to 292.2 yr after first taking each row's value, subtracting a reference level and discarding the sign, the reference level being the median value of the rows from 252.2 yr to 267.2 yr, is 43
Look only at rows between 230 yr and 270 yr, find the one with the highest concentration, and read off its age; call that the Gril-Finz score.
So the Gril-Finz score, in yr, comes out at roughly 268.5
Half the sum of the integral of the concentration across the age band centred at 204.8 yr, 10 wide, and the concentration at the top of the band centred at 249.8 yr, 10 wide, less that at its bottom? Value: 100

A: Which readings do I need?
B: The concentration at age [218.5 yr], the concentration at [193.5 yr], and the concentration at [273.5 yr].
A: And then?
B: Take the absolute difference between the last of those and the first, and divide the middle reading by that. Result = 12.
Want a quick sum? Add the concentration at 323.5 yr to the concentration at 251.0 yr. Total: 32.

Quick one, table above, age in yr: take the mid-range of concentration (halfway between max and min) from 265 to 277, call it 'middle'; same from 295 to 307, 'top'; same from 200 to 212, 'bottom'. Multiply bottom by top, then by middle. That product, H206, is 8616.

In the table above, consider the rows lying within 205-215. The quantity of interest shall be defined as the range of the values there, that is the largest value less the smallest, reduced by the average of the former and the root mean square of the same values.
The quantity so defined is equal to -9.3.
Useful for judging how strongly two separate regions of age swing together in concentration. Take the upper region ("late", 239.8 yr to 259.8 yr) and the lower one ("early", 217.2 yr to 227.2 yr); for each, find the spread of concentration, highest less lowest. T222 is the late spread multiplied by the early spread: 18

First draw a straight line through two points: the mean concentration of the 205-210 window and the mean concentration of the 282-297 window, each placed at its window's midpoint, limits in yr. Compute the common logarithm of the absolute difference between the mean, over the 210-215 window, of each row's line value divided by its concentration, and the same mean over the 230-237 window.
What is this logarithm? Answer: -0.4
